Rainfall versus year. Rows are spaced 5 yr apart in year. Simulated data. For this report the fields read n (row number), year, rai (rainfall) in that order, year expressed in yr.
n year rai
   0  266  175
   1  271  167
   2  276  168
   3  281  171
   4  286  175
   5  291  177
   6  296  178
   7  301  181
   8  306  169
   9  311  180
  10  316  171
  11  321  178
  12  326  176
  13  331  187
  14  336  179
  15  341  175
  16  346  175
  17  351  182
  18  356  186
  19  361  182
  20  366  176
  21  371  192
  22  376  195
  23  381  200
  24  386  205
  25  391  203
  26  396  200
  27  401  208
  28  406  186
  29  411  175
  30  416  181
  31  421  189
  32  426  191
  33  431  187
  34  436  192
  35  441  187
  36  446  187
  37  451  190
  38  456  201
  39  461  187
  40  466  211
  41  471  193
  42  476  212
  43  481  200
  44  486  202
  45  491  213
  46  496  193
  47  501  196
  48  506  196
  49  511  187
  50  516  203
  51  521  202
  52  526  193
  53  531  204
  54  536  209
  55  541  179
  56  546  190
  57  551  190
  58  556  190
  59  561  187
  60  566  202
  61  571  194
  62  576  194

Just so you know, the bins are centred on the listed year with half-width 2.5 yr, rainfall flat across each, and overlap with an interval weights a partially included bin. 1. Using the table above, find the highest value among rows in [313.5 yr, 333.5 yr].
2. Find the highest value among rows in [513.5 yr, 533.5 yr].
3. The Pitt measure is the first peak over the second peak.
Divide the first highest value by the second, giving 0.92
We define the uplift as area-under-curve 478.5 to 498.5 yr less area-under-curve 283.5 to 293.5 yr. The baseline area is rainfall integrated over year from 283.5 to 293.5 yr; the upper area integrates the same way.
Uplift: 2280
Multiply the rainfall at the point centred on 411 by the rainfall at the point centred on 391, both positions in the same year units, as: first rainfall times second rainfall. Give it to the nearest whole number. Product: 35525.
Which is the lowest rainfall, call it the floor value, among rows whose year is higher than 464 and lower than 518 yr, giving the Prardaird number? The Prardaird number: 187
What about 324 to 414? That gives 175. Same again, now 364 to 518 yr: 175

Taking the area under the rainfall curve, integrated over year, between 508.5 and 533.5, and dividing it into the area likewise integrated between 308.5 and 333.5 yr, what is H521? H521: 0.902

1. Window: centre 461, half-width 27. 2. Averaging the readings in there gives 197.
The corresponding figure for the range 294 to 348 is 177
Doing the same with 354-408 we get 194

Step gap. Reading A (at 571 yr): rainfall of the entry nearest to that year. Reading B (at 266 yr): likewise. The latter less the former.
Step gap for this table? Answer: -19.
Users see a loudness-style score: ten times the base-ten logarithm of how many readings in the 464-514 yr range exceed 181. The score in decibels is 10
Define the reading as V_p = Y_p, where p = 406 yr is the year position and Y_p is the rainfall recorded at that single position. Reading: 186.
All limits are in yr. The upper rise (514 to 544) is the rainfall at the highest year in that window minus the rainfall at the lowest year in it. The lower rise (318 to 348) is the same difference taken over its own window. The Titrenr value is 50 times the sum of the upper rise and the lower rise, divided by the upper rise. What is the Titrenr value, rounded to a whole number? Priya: 56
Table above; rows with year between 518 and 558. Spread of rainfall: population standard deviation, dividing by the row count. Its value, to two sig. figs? 9.1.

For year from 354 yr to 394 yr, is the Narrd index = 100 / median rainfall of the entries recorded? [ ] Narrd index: 0.517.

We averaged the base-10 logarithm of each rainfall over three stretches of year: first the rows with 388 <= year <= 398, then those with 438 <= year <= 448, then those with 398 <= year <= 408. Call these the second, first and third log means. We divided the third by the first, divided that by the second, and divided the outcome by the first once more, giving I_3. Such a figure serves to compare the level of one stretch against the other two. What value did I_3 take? 0.193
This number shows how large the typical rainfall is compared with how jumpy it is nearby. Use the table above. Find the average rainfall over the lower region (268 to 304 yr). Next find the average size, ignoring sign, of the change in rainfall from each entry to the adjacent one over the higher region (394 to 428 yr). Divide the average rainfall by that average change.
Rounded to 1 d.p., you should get 18.3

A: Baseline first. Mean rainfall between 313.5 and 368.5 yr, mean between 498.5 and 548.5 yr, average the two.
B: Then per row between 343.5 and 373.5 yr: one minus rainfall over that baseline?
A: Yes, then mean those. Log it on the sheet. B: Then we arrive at 0.028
